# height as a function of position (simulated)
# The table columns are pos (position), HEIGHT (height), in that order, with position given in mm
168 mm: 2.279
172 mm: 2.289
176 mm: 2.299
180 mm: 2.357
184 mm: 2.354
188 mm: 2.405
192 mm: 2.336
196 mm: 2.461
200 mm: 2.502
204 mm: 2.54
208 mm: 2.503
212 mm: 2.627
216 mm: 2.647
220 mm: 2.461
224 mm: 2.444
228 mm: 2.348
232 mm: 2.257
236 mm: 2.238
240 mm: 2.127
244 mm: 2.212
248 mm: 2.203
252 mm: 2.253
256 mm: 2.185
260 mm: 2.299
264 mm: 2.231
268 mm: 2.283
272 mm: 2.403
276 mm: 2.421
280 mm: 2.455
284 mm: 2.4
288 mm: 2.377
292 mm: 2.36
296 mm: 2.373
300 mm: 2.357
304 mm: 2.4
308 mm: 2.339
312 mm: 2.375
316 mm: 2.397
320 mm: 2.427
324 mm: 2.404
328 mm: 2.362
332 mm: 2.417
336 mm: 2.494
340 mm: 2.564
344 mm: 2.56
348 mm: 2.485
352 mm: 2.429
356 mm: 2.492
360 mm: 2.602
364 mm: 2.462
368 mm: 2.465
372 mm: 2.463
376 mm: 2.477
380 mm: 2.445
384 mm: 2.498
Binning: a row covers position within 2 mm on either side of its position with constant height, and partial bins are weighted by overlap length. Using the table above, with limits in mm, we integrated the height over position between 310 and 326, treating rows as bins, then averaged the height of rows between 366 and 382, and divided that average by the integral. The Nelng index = 0.0641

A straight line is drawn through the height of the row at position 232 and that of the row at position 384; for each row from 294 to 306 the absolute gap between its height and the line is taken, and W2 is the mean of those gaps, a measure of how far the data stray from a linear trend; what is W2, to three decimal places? 0.017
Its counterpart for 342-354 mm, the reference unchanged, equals 0.063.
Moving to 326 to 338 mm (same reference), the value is 0.040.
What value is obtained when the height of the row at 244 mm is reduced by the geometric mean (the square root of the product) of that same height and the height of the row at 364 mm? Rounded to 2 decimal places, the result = -0.12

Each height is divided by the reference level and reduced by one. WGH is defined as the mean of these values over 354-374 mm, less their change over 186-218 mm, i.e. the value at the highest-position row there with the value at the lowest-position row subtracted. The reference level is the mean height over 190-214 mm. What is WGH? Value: -0.10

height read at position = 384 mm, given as 2.498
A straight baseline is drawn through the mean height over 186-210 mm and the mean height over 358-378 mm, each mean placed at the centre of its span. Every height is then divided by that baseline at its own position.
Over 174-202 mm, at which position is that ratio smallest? 176 mm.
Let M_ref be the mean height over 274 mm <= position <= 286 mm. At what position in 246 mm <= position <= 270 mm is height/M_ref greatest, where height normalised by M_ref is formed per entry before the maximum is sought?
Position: 260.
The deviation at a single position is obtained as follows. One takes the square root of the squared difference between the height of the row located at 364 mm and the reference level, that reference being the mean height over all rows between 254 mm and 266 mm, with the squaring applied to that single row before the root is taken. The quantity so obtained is 0.224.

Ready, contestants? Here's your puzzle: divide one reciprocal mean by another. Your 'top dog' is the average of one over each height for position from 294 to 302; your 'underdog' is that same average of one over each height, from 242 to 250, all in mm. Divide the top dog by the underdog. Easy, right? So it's 0.93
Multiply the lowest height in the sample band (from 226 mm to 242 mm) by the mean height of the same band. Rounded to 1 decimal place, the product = 4.8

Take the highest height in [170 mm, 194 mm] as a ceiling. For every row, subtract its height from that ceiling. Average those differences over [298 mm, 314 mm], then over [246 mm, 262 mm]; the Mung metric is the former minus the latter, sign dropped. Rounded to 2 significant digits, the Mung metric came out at 0.13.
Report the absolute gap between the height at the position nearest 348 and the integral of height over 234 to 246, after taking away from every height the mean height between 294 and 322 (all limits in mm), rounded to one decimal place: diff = 2.4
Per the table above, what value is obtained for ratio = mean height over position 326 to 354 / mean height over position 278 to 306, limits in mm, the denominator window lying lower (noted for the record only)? 1.04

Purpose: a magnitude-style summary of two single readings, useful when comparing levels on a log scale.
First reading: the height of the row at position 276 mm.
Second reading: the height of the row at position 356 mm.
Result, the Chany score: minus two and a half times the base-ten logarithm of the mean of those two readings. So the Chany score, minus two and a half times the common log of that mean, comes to -0.98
